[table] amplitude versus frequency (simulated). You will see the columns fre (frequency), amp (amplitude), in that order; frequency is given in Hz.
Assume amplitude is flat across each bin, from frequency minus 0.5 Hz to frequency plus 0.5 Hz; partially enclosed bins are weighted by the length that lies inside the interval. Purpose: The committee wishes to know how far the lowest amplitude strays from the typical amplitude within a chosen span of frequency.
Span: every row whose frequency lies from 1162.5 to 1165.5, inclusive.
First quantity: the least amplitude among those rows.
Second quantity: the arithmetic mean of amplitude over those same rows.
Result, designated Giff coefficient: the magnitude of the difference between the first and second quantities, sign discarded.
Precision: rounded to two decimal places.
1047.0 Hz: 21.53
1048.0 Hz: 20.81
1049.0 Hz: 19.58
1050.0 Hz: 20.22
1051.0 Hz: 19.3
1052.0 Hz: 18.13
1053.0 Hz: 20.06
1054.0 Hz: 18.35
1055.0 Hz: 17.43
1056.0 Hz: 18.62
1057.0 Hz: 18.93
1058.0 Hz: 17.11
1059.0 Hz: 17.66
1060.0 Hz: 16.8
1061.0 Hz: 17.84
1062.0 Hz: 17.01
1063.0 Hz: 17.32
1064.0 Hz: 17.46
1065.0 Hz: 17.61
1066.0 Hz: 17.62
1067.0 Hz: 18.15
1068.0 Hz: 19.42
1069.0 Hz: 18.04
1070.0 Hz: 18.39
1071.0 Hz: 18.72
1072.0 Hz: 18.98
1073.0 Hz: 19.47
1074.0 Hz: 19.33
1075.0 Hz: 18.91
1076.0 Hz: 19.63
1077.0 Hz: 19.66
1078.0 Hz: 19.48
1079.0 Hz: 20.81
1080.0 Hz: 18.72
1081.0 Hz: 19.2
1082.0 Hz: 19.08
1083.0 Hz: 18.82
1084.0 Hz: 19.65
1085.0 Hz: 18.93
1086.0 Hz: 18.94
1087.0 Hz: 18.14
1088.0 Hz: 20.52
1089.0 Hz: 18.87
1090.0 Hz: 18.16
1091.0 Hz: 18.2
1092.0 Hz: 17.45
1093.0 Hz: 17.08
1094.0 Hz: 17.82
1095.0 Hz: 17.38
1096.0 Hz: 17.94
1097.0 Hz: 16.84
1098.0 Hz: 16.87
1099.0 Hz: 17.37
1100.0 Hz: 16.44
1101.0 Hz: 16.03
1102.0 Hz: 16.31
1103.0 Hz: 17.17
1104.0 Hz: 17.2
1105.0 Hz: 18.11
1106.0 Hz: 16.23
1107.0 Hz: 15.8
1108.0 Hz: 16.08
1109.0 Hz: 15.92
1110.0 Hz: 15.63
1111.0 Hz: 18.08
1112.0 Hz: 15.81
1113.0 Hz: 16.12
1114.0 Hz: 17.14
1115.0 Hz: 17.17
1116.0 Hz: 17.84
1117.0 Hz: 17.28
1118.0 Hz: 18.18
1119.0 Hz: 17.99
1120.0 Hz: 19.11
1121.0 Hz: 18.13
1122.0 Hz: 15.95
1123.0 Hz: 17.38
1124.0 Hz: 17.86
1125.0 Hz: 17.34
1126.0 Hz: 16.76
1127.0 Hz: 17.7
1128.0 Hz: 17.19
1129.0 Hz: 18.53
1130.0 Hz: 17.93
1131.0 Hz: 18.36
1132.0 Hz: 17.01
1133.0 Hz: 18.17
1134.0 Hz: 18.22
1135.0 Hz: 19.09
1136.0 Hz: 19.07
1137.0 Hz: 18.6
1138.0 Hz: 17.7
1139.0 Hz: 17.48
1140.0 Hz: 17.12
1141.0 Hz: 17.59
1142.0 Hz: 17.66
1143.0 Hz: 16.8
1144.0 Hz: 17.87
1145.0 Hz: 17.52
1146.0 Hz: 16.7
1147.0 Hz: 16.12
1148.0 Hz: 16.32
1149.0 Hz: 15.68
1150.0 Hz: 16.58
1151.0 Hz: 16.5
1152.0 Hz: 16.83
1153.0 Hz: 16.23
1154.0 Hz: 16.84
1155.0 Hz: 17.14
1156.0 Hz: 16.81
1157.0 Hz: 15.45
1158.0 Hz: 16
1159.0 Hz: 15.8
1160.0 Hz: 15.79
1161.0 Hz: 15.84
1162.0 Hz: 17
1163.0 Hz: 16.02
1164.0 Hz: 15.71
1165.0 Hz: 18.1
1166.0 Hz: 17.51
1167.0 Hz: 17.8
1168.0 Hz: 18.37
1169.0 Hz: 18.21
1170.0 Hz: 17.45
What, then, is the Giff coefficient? 0.90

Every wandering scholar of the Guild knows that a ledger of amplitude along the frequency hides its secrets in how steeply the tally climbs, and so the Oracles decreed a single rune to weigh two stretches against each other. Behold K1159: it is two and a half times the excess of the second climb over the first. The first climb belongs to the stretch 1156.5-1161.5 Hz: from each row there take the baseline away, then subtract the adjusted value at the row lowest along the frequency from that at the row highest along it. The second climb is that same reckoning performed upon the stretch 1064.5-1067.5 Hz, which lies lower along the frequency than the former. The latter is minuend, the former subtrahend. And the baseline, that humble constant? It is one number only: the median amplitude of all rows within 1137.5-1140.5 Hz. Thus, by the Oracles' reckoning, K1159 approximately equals 0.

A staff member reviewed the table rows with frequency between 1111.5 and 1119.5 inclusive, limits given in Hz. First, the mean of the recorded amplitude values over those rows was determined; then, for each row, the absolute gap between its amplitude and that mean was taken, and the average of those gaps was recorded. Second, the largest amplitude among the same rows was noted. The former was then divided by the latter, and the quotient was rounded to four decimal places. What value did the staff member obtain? 0.0347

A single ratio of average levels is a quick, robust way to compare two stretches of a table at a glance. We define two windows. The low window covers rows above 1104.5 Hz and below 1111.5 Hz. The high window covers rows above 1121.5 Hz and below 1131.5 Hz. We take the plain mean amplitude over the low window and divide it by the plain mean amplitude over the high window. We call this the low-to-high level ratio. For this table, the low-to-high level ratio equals 0.95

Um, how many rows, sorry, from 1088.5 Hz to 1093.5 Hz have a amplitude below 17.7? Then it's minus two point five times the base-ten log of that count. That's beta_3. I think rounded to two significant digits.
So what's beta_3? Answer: -0.75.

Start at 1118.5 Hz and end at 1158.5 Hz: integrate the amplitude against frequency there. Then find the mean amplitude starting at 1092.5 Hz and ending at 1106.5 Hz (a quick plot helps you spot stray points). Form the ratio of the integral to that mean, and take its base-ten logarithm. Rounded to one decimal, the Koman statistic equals 1.6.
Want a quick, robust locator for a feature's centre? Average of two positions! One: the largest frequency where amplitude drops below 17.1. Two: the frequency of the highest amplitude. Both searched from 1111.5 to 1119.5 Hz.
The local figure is 1115.5 Hz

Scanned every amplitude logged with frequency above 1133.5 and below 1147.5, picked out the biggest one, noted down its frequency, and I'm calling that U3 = 1135.0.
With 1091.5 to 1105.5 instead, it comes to 1105.0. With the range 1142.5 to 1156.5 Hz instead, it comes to 1144.0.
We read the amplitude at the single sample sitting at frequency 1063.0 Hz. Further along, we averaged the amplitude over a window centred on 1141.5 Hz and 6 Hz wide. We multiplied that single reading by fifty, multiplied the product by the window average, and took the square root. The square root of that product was 123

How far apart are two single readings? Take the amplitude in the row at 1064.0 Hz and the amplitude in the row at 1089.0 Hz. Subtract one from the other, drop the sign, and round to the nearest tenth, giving 1.4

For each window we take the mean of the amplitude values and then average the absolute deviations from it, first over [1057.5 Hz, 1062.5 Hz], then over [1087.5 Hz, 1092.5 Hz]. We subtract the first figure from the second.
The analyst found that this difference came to 0.47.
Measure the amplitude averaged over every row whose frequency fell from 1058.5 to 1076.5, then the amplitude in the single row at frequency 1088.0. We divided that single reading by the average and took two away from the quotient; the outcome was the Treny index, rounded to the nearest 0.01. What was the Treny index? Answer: -0.88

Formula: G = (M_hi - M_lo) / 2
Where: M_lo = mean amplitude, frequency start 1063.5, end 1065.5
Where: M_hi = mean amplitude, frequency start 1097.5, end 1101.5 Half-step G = -0.43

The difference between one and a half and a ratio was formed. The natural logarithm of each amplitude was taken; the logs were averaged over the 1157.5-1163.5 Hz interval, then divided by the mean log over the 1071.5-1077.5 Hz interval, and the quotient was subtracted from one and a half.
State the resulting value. 0.562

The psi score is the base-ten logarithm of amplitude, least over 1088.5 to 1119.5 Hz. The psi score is 1.194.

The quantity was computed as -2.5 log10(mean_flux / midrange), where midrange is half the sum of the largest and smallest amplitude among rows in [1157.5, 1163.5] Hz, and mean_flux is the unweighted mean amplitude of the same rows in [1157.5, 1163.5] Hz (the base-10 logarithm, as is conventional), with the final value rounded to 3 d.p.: 0.021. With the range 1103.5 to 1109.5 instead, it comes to 0.026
